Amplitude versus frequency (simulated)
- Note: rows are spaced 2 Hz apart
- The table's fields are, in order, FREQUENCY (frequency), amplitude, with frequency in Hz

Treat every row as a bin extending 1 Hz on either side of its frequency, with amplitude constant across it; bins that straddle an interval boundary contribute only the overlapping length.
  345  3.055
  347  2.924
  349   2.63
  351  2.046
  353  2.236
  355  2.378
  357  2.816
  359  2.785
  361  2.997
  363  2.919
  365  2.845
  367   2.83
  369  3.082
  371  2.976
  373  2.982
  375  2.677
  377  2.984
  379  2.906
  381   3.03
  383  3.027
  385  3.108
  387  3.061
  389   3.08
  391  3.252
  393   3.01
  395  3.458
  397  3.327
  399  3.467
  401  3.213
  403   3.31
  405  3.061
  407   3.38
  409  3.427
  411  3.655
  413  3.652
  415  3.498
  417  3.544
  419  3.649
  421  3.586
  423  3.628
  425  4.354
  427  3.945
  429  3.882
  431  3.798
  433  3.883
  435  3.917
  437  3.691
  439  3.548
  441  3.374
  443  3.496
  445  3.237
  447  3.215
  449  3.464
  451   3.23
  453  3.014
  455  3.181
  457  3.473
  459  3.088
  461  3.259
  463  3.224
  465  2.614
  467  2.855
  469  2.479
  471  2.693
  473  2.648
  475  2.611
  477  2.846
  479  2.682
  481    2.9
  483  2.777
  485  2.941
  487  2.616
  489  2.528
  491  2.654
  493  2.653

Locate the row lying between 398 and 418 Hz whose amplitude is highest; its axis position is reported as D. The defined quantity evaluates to 411 Hz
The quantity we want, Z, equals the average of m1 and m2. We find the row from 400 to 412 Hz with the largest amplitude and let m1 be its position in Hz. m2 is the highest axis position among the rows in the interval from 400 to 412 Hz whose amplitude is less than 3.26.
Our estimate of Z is 408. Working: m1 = 411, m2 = 405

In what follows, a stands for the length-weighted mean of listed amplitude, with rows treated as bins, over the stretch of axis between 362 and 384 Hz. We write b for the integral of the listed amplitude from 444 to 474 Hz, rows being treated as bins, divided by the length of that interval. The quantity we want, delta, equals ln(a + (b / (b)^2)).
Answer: 1.18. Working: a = 2.93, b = 3.0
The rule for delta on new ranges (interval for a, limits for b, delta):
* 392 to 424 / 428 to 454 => 1.31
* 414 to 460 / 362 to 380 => 1.36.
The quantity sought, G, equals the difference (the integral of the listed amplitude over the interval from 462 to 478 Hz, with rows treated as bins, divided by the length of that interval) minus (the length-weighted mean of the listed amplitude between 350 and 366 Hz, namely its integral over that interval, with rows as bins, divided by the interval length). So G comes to 0.12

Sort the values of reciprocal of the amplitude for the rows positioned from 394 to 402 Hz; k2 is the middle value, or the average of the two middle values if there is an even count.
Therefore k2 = 0.295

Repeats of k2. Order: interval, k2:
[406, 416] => 0.286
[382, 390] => 0.326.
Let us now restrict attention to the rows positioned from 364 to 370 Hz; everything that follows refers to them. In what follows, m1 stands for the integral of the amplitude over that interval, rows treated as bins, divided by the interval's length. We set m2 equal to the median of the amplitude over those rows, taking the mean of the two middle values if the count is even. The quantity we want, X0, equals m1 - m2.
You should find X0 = 0.074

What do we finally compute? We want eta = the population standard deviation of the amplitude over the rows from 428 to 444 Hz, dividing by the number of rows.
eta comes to 0.19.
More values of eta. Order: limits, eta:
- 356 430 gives 0.37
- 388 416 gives 0.20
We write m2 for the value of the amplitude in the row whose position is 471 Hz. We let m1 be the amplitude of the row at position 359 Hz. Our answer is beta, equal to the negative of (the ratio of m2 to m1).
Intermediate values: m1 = 2.785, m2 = 2.693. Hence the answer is -1.0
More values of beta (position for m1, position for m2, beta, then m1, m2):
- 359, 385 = -1.1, 2.785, 3.108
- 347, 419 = -1.2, 2.924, 3.649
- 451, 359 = -0.9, 3.23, 2.785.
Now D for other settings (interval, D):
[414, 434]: 425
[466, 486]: 485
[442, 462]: 443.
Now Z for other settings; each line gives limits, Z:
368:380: 374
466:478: 472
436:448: 442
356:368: 364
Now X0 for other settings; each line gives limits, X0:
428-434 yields -0.028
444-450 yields 0.068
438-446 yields -0.021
